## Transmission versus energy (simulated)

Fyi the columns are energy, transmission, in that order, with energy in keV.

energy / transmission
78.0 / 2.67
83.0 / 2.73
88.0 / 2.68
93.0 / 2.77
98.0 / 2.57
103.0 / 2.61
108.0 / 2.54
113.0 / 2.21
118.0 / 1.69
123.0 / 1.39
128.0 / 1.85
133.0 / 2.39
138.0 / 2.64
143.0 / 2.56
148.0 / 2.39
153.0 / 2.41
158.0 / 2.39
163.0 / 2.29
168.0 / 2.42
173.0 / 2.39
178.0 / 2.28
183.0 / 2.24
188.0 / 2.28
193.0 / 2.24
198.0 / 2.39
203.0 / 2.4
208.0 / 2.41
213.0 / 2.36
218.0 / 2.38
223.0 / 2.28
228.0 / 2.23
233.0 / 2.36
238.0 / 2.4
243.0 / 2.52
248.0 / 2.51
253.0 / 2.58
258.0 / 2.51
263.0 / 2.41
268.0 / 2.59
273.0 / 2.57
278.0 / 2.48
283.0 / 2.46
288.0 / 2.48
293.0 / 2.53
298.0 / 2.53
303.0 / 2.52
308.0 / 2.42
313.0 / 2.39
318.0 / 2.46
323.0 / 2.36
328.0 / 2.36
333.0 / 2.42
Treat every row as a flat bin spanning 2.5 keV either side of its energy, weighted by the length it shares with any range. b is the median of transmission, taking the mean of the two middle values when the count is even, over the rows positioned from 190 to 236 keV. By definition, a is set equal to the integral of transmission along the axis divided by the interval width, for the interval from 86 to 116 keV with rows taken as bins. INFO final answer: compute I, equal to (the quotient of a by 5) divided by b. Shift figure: 0.216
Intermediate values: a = 2.55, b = 2.360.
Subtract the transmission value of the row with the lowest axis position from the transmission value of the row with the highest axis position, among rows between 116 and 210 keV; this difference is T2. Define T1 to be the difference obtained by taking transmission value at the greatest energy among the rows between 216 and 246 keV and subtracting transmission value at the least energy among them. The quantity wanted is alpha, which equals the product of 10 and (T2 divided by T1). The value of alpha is 51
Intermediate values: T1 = 0.1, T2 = 0.72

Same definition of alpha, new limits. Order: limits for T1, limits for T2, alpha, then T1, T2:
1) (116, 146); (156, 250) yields 1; 0.9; 0.12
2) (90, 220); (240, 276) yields -1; -0.4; 0.05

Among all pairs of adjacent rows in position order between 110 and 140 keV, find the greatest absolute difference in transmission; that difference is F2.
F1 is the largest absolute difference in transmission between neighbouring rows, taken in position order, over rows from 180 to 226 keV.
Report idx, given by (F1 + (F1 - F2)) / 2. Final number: -0.12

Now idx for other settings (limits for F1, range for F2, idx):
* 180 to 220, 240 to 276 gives 0.06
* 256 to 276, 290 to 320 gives 0.13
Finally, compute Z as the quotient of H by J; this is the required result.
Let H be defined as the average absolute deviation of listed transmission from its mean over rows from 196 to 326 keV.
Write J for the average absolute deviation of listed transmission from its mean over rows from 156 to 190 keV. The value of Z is 1.2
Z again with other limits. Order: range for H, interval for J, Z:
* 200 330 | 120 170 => 0.3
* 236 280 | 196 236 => 1.1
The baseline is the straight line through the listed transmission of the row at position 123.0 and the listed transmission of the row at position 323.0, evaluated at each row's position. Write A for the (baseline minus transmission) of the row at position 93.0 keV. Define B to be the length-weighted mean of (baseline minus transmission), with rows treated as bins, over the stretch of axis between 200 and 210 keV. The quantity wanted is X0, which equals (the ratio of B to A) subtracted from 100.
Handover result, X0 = 99.6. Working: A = -1.53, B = -0.62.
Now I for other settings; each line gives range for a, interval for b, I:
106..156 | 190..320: 0.181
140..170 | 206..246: 0.204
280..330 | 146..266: 0.205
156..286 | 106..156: 0.201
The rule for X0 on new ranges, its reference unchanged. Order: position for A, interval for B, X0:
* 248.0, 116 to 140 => 98.9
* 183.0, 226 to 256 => 99.1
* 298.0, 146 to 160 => 97.0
